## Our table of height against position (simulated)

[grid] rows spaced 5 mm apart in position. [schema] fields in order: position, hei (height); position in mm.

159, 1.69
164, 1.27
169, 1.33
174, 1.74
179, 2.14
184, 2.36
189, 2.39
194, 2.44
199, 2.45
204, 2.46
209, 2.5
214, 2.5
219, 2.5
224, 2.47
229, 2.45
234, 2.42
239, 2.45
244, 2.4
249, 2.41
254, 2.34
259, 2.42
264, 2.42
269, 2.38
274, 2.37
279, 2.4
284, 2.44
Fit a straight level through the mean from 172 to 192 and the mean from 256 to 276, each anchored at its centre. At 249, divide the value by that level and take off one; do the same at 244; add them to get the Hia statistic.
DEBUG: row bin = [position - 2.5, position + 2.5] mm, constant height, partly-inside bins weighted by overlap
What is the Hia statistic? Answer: 0.05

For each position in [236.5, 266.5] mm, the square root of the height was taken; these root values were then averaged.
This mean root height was 1.55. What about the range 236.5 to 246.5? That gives 1.56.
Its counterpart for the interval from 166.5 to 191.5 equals 1.40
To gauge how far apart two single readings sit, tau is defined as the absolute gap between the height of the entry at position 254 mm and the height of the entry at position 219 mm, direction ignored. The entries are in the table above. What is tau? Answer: 0.16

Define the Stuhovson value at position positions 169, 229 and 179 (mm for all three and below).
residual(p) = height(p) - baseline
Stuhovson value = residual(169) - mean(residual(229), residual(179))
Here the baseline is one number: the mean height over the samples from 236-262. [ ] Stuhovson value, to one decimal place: -1.0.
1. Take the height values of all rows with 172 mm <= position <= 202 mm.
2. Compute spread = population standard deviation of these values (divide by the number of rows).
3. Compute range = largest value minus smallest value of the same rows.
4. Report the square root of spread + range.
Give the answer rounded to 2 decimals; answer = 0.98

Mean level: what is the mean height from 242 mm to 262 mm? 2.393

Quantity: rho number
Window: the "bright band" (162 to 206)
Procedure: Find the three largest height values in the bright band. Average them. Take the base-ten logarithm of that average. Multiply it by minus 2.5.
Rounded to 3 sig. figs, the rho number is -0.973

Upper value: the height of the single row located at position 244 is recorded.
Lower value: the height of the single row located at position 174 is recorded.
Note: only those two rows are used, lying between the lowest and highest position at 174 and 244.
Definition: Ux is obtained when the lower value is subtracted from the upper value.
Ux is 0.66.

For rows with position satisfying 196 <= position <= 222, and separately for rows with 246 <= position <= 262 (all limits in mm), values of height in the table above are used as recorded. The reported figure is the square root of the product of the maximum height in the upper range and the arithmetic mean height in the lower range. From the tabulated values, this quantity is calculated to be 2.45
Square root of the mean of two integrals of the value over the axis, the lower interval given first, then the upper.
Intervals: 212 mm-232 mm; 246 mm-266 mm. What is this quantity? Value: 6.98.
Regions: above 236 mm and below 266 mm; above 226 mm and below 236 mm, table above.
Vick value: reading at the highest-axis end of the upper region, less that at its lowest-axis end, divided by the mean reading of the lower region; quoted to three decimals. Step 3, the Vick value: -0.012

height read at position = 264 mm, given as 2.42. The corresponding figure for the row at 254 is 2.34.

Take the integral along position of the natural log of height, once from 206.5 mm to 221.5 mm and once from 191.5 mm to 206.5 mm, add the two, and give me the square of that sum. 739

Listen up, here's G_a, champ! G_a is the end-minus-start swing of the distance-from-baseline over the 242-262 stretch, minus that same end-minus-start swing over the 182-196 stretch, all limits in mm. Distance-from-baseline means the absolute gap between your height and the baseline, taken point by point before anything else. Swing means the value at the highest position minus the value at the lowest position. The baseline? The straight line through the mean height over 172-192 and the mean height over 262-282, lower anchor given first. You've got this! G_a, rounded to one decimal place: -0.1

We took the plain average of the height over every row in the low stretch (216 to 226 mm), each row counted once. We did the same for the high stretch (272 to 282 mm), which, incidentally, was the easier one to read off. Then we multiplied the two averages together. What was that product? 5.9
